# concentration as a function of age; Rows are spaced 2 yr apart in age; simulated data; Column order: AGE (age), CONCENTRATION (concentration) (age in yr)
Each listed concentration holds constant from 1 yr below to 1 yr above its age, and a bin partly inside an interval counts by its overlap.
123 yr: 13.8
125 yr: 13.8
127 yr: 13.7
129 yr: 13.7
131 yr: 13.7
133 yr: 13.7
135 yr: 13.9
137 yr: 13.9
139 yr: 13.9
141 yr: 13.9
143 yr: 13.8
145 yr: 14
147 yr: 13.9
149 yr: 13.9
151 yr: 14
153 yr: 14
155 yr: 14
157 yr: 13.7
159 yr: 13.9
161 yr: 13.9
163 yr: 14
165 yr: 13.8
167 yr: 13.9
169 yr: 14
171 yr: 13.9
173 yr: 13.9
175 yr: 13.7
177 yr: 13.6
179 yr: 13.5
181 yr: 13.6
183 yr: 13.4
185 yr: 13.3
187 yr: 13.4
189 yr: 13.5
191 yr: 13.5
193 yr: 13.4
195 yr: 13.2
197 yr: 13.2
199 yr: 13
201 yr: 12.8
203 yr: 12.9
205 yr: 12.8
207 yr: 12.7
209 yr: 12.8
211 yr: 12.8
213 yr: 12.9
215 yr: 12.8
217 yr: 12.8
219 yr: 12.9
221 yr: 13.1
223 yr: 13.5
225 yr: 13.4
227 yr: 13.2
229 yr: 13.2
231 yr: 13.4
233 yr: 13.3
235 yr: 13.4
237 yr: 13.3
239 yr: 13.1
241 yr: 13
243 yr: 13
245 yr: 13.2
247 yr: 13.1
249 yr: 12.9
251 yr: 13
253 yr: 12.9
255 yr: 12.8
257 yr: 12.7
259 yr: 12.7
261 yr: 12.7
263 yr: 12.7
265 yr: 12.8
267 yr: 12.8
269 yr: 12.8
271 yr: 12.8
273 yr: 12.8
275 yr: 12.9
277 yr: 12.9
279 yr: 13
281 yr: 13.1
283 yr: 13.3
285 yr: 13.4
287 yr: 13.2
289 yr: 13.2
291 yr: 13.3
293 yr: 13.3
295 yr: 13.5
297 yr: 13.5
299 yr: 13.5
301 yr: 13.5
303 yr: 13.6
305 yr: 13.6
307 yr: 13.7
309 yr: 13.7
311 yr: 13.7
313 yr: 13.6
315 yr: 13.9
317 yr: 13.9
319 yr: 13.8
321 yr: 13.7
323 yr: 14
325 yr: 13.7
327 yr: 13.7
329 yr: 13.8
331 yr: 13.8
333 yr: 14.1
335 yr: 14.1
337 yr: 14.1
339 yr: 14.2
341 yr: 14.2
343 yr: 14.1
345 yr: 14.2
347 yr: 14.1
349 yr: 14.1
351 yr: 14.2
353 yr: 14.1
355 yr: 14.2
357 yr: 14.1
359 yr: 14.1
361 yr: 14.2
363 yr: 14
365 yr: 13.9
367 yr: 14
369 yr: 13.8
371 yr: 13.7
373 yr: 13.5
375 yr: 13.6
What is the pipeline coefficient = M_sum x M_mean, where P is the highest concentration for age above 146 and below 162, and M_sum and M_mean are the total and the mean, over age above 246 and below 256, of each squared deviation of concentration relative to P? 6.4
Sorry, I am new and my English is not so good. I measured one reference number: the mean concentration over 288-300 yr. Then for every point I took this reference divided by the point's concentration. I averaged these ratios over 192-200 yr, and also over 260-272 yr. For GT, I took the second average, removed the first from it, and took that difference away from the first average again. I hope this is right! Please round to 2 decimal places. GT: 0.98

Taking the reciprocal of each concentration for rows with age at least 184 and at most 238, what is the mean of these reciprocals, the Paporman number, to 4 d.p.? 0.0762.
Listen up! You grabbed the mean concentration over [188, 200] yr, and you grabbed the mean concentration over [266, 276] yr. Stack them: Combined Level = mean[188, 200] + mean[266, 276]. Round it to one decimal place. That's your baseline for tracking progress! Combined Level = 26.1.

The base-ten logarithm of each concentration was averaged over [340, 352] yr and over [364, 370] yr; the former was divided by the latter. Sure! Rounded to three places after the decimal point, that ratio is 1.007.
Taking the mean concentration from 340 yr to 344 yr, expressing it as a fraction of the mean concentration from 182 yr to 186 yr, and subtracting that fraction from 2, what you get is 0.940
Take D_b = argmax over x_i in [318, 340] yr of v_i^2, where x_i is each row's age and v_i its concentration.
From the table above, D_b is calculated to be 339 yr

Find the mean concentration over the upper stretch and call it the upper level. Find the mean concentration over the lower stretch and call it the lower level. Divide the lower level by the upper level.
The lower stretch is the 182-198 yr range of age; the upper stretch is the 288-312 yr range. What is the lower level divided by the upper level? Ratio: 0.989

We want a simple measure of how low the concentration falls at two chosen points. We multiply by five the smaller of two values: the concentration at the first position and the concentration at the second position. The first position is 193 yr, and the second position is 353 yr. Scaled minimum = 67.0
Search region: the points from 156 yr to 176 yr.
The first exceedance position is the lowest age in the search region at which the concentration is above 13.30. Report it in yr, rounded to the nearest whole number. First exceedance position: 157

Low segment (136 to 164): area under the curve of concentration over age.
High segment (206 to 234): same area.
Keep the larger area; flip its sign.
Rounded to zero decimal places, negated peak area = -390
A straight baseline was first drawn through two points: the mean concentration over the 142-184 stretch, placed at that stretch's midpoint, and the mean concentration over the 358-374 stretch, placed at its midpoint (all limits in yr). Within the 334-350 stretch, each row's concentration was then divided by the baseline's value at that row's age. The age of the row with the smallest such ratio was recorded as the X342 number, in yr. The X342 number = 349 yr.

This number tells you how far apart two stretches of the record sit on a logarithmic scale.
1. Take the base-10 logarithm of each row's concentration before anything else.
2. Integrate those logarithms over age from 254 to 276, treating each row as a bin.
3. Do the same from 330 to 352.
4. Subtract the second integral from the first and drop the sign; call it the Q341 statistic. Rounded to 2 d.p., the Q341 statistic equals 0.95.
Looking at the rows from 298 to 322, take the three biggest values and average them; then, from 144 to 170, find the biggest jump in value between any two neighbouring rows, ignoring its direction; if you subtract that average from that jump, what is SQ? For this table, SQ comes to -13.6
